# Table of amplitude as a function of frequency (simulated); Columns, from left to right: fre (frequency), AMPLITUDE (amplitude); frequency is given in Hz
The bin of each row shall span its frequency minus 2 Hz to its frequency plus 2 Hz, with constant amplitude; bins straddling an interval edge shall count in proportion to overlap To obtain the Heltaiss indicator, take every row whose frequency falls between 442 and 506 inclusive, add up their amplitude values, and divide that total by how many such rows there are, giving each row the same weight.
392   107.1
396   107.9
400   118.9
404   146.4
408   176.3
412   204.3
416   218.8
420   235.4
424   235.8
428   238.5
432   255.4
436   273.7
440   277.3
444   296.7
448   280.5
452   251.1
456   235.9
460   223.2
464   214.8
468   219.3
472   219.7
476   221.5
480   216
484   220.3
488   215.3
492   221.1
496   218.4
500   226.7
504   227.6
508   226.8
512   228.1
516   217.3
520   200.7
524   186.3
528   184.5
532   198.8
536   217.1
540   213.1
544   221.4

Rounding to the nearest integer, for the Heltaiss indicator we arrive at 232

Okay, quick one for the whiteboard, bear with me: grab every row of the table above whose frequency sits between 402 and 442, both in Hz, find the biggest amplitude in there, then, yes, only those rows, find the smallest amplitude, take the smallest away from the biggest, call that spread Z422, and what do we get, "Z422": 131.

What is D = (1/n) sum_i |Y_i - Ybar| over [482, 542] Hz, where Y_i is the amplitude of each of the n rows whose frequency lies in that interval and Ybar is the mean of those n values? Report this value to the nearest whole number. 11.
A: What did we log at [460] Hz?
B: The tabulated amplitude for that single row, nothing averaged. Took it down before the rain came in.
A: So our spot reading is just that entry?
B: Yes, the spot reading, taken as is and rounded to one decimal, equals 223.2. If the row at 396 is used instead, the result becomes 107.9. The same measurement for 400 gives 118.9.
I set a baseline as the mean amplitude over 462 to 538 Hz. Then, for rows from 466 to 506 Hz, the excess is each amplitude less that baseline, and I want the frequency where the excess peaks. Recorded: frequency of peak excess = 504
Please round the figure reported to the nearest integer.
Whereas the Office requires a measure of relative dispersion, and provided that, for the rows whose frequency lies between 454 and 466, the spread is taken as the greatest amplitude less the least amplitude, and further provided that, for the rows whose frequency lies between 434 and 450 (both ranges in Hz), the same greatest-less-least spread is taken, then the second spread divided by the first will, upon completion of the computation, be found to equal 1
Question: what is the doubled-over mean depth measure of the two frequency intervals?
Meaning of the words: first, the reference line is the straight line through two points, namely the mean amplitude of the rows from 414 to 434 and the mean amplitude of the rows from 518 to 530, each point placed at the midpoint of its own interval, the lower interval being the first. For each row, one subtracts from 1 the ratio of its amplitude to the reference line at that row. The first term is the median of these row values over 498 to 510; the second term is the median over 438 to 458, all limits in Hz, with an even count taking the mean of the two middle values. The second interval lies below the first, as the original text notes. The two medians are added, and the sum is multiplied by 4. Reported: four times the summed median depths -1.4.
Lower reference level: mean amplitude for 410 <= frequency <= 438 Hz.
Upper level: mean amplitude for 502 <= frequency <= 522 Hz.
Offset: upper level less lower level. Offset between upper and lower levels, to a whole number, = -17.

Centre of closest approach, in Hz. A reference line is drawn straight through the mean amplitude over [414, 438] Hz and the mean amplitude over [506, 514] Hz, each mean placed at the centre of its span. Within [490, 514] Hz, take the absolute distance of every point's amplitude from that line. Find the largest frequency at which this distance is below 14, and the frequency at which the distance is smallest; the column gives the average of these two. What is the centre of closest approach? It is 508 Hz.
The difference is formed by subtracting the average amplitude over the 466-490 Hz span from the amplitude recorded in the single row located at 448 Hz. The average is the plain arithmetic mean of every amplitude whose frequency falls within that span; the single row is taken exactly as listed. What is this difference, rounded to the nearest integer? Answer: 62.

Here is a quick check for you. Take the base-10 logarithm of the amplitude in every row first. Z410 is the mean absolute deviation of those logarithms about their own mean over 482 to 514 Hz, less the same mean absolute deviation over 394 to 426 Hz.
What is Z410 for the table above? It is -0.10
